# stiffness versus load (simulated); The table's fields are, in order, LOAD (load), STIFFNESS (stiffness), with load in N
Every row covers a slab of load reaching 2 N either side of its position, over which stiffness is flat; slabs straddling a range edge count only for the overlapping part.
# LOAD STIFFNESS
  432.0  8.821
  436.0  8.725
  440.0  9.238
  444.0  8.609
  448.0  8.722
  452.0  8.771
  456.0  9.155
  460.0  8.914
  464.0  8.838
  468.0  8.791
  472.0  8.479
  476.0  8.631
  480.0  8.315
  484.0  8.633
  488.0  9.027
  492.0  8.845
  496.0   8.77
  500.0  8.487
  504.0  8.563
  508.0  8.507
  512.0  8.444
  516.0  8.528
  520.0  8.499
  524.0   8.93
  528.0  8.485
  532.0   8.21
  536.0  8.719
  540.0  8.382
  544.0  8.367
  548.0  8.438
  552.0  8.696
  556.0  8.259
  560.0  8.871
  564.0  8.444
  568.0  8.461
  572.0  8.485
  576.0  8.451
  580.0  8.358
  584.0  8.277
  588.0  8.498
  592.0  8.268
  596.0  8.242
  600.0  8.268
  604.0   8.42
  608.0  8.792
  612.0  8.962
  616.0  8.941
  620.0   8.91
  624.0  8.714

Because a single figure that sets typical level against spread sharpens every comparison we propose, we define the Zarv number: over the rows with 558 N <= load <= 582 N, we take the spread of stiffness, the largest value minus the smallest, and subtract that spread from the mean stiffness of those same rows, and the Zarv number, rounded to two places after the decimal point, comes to 8.00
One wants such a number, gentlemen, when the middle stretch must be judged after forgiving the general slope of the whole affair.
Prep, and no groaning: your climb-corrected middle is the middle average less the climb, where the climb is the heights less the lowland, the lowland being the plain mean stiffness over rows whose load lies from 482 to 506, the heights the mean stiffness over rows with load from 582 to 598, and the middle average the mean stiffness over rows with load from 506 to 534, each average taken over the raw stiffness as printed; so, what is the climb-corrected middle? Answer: 8.91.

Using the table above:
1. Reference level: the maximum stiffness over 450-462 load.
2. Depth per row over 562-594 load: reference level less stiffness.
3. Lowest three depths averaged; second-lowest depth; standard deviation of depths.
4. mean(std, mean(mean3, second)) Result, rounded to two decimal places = 0.38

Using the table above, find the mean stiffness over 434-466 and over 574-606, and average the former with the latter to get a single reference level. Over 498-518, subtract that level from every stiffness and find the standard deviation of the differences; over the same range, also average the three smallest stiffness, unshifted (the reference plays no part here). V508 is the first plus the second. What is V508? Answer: 8.52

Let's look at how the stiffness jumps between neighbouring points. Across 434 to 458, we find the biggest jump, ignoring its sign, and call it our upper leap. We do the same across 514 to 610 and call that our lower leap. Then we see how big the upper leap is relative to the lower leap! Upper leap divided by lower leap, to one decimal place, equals 1.0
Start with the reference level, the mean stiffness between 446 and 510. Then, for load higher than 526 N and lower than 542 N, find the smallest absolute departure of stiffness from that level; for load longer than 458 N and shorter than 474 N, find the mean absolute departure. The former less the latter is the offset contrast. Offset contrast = -0.15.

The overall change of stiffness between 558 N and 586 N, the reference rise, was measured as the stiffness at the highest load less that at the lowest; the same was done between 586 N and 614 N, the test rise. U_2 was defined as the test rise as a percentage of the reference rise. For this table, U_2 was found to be -78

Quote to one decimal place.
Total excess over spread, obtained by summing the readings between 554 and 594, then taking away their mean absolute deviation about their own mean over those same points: 84.3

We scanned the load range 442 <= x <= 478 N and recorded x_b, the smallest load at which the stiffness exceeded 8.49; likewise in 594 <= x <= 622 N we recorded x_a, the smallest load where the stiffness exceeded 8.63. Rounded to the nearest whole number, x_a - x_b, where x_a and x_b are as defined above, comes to 164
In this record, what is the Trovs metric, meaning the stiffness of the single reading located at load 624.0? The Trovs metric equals 8.714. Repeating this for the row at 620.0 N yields 8.91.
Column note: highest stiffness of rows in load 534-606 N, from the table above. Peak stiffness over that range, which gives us 8.871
